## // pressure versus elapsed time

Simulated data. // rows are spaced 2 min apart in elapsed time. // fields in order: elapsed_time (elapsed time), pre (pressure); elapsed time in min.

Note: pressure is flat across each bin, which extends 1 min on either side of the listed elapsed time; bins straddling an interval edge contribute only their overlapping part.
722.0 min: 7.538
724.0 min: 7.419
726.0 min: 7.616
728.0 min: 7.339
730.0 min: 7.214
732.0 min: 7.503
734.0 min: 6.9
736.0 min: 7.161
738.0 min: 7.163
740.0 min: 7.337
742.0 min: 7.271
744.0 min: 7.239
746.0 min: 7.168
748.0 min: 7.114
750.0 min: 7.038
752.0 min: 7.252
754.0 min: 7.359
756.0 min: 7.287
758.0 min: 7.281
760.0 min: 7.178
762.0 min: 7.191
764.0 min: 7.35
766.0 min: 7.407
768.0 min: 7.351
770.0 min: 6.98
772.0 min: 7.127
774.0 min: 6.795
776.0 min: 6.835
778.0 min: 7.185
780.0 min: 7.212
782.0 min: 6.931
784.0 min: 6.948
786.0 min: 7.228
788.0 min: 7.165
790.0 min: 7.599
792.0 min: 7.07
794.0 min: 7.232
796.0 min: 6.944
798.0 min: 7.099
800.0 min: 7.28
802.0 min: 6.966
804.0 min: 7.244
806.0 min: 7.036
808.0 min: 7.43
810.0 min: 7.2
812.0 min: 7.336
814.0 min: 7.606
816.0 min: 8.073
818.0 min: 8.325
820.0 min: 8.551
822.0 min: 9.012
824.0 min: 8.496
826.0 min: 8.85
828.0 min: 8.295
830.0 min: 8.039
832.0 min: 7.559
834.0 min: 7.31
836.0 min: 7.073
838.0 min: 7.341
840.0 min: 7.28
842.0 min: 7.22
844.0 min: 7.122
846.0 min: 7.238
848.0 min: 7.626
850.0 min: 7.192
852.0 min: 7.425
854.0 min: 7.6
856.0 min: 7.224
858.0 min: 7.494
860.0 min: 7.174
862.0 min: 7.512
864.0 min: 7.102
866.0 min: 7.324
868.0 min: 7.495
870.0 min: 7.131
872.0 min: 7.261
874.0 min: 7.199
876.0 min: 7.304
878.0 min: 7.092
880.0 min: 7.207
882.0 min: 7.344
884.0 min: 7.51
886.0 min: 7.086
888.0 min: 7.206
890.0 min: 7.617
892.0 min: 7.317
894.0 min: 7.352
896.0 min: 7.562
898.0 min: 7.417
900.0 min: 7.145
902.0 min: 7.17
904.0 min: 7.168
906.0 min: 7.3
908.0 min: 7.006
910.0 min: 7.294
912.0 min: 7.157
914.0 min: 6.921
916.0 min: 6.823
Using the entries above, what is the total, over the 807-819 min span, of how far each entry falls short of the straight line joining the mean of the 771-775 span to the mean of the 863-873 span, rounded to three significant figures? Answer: -3.44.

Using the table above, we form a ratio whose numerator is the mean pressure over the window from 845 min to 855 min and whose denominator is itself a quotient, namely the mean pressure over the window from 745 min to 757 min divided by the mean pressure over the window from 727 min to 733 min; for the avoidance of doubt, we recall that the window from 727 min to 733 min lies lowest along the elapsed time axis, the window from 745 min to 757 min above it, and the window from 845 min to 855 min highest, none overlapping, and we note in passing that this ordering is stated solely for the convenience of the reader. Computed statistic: 7.6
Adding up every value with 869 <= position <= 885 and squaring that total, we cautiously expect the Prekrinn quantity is 3370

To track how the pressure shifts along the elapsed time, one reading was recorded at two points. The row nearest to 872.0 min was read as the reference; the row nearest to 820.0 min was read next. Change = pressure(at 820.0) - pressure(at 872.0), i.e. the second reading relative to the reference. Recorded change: 1.3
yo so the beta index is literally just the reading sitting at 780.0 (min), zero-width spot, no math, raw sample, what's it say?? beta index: 7.212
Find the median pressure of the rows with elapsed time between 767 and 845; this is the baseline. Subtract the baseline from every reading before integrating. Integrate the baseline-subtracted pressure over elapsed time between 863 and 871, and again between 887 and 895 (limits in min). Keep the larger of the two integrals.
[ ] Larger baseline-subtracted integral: 1.1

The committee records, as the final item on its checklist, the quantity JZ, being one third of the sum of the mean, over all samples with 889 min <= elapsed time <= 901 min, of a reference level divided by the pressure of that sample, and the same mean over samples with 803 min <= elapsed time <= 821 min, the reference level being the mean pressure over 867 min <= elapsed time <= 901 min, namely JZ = 0.649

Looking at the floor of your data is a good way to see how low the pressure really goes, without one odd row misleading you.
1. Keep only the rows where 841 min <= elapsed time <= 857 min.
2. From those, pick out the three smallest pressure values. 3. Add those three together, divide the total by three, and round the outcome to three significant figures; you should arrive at 7.18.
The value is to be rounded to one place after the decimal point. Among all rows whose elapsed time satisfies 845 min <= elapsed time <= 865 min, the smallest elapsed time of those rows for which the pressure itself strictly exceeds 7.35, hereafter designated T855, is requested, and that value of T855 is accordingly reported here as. 848.0 min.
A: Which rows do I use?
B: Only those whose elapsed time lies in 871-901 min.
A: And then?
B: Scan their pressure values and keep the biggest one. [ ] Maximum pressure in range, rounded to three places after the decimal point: 7.617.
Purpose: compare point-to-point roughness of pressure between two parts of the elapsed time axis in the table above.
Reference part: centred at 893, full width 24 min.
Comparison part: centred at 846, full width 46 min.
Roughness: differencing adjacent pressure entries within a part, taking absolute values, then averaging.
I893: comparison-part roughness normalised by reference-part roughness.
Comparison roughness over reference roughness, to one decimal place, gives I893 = 1.4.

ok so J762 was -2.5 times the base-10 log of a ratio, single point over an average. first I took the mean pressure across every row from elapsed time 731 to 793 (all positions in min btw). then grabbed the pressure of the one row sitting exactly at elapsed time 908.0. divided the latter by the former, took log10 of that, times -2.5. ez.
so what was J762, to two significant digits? 0.027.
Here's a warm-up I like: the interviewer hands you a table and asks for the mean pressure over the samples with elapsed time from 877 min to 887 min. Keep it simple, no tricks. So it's 7.25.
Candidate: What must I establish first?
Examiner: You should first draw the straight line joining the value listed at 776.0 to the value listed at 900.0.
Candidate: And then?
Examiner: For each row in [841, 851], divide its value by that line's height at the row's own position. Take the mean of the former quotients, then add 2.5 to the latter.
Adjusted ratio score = 3.538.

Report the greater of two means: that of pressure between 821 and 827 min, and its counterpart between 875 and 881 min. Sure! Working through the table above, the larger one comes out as 8.79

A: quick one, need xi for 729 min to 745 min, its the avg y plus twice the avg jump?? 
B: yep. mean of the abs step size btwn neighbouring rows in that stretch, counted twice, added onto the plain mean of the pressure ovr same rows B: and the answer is 7.63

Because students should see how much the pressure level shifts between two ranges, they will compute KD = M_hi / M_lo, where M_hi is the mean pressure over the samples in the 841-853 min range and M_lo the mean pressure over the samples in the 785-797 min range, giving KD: 1.01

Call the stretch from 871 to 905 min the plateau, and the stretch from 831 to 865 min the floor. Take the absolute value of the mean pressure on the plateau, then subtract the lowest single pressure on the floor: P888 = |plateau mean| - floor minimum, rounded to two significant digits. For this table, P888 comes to 0.22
